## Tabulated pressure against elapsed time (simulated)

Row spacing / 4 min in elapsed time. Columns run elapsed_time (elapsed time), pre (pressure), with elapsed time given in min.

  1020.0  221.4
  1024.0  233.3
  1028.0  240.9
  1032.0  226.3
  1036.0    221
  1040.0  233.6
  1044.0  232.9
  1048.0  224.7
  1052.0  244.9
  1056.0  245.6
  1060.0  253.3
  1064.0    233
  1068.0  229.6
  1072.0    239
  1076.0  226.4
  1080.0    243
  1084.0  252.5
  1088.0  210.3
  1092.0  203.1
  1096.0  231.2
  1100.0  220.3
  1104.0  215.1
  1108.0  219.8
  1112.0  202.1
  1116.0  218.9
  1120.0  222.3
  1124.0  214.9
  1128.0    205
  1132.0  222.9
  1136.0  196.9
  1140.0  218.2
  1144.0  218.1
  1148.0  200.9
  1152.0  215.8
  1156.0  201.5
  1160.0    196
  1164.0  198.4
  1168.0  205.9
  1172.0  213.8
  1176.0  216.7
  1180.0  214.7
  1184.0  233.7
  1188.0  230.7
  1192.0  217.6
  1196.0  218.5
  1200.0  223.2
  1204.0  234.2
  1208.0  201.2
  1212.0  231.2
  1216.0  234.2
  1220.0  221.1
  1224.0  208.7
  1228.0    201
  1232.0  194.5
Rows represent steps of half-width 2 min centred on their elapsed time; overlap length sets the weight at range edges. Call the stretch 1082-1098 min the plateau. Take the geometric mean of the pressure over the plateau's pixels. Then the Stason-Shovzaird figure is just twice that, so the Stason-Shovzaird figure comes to 447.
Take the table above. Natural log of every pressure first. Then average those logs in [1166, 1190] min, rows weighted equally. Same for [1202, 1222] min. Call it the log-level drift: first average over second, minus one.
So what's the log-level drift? -0.004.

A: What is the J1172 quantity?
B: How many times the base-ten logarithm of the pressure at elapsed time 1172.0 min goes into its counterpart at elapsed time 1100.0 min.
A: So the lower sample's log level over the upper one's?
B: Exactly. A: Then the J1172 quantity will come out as 1.01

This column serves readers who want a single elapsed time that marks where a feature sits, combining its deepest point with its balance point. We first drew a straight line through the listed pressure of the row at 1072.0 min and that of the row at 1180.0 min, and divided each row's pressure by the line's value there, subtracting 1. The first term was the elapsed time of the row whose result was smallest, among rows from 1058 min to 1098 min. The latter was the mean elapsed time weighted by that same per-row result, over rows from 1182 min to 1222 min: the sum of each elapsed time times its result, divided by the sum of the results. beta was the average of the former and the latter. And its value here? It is 1147.7 min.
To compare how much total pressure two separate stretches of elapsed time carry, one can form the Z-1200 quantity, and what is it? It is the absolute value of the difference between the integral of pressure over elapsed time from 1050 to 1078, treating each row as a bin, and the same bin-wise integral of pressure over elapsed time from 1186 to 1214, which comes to 461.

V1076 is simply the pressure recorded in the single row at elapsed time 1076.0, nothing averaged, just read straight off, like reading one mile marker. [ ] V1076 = 226.4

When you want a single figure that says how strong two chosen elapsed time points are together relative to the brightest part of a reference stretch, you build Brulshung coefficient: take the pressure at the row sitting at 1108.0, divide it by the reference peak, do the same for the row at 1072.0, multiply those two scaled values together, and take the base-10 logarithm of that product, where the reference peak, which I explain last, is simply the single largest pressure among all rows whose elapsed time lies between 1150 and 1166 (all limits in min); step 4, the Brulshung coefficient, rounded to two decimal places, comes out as 0.05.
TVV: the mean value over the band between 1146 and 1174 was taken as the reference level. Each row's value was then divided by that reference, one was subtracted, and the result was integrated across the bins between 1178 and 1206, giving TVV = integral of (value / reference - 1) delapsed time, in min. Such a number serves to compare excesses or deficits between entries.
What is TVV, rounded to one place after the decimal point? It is 2.7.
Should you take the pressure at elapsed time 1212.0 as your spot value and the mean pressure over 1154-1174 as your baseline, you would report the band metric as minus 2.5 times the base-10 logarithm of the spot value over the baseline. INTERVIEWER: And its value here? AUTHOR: -0.14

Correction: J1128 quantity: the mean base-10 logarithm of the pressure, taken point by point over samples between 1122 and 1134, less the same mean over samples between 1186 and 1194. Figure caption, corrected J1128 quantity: -0.020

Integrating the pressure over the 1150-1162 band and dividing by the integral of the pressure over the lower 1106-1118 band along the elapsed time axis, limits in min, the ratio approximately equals 0.96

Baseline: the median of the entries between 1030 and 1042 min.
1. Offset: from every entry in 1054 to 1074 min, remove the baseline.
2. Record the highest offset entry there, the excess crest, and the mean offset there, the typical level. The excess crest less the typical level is 13.2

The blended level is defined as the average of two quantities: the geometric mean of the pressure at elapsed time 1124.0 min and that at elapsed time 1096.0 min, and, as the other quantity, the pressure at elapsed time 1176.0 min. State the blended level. 220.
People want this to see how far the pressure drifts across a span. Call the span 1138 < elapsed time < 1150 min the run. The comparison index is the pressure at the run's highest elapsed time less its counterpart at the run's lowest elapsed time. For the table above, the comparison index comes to -17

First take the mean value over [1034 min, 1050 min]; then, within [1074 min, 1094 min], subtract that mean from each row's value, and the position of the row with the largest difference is 1084.0 min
